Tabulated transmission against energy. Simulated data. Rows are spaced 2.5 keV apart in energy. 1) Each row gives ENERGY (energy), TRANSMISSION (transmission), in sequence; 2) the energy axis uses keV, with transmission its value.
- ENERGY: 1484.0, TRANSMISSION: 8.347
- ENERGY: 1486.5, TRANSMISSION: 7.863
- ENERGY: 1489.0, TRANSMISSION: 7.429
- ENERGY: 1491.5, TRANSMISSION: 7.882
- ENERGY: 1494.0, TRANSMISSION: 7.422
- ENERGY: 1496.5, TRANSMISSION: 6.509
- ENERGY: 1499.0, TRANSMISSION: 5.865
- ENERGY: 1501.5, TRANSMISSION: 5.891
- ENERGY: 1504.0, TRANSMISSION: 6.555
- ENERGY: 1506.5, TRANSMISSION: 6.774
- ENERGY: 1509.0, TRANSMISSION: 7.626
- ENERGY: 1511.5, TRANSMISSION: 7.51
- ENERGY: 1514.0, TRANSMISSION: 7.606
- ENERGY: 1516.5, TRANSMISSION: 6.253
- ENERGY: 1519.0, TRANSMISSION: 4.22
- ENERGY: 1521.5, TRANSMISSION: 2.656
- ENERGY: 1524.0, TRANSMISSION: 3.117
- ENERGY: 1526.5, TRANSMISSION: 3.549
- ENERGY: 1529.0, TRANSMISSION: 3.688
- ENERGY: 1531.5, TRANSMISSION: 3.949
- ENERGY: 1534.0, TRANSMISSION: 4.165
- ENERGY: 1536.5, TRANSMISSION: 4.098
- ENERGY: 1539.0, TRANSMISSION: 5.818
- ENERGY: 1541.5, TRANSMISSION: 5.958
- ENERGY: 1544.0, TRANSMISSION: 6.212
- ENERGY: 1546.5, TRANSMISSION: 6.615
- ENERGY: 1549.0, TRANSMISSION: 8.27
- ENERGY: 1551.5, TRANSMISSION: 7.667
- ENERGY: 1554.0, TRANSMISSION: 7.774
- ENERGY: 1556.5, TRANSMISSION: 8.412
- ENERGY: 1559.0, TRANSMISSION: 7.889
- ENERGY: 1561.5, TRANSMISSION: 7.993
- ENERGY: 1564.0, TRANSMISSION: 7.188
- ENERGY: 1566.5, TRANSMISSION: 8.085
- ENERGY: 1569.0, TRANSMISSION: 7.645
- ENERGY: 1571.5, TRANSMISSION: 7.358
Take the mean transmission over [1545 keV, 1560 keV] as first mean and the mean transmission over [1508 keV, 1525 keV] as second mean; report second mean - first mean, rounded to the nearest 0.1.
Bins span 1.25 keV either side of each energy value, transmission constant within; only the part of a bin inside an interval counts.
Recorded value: -2.2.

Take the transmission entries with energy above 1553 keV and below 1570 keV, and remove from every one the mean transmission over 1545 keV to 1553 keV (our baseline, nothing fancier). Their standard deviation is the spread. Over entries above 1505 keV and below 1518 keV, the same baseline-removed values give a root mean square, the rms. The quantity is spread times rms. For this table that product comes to 0.2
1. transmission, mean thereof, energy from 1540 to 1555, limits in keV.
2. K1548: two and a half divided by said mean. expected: 0.35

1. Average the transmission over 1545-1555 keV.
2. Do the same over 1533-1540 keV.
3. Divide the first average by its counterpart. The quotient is 1.6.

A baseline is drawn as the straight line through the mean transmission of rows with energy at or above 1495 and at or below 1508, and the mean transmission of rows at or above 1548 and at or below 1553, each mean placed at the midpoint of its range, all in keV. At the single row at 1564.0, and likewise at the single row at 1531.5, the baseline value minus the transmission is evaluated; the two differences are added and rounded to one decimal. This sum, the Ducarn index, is 4.6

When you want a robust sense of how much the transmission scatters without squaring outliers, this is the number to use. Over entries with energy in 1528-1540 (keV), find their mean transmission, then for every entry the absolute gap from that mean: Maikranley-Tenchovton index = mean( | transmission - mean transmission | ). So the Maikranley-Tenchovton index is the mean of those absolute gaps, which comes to 0.59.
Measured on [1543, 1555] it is 0.72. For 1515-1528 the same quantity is 1.02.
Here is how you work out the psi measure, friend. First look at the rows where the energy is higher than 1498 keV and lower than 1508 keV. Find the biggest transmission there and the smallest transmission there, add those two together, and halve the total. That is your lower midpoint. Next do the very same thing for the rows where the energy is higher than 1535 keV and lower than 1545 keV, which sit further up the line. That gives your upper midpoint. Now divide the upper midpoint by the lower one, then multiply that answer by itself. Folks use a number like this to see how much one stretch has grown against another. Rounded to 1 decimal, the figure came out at 0.7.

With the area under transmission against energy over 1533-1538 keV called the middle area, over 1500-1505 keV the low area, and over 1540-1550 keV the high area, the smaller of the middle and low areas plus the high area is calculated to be 88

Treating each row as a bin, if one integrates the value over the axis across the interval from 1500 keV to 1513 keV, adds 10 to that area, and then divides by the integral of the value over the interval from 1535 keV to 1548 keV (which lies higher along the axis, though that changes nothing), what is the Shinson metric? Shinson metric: 1.3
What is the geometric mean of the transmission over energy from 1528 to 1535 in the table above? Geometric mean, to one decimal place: 3.9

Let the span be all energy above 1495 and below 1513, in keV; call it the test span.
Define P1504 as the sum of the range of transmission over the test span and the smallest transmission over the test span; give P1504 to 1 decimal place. 7.6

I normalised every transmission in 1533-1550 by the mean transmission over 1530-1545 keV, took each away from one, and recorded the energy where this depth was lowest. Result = 1549.0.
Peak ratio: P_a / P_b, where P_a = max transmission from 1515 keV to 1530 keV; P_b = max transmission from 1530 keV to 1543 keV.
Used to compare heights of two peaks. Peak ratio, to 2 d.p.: 1.05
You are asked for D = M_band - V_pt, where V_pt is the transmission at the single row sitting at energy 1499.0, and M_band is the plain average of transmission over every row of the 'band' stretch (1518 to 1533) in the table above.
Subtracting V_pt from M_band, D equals -2.3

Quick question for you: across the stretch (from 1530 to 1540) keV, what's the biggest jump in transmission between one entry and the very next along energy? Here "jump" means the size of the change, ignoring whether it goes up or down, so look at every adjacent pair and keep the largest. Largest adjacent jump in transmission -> 1.7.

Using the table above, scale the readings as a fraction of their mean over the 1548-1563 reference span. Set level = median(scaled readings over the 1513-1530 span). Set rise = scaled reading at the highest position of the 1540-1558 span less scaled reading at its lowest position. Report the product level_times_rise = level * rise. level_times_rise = 0.14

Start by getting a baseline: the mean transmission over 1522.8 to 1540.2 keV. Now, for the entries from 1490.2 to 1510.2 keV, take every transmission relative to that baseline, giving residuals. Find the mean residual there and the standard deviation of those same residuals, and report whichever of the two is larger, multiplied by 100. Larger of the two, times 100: 276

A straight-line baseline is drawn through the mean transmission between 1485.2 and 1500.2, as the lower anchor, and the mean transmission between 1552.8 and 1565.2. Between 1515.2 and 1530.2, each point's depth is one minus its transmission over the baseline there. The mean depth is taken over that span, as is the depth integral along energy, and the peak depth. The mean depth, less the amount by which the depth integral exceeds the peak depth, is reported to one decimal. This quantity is -6.0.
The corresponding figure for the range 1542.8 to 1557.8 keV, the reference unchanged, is -0.3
